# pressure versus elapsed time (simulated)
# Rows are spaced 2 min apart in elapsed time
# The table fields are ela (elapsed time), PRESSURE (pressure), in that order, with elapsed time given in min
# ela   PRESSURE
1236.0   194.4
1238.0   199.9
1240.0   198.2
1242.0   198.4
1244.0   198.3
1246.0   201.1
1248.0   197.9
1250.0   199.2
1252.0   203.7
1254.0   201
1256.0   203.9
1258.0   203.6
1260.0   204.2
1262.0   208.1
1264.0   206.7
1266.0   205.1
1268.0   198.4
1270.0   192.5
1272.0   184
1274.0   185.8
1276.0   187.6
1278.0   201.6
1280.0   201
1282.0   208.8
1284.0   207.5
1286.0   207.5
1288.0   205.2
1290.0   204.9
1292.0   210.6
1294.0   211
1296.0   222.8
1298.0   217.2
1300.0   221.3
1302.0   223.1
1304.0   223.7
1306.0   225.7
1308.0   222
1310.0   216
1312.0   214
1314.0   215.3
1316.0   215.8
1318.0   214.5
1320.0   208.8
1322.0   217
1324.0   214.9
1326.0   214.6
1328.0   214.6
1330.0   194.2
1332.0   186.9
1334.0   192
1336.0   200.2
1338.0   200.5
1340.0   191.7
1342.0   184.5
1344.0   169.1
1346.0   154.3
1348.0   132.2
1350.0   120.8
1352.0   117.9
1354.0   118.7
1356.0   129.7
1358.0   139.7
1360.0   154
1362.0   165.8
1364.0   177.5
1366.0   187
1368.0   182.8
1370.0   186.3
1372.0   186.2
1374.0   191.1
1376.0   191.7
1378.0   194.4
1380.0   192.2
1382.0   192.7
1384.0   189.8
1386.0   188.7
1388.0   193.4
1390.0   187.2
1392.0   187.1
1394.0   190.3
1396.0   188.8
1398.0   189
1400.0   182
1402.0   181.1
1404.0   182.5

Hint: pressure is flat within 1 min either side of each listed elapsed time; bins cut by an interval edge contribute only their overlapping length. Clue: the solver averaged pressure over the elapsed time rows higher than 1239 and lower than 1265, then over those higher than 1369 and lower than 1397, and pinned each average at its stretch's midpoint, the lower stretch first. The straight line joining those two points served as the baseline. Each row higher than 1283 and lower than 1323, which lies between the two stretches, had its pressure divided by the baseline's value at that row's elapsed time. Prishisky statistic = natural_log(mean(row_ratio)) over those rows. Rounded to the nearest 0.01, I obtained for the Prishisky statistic 0.09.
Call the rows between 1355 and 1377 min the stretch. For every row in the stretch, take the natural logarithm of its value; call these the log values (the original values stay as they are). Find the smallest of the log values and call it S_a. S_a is 4.87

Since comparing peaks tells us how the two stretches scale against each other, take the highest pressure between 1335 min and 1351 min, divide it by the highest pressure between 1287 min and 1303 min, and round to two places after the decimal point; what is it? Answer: 0.90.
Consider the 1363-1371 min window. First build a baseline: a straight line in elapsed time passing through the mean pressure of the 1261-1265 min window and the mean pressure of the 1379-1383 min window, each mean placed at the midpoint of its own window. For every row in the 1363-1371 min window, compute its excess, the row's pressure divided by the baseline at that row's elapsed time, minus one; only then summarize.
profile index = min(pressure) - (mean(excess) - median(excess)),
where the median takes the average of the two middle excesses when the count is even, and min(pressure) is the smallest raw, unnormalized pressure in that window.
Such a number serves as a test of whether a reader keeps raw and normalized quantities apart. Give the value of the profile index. 178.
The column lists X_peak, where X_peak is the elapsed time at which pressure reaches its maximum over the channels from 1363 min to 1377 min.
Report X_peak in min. 1376.0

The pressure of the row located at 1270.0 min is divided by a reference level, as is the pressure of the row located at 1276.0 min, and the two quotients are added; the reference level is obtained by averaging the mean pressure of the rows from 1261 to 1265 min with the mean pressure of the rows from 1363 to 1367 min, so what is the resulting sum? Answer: 1.95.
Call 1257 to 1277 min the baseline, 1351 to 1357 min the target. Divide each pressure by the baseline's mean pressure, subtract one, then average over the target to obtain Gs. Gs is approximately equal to -0.38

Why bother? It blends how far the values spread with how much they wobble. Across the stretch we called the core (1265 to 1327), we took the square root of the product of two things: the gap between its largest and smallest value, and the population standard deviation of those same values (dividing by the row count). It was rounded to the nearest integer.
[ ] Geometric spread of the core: 21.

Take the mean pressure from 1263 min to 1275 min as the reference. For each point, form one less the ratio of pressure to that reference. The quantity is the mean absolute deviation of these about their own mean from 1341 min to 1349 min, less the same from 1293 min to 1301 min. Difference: 0.066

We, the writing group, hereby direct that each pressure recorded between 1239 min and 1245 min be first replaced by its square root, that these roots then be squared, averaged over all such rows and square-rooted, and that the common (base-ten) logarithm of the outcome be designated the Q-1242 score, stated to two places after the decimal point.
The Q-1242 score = 1.15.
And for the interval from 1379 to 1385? 1.14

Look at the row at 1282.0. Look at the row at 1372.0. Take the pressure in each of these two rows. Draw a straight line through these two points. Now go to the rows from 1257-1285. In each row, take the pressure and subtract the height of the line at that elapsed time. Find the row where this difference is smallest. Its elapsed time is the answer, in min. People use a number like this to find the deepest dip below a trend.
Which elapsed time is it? 1272.0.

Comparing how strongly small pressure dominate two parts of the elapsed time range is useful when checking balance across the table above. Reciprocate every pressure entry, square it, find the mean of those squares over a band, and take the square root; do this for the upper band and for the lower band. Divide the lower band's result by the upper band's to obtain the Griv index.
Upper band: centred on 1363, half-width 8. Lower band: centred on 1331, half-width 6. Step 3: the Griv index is 0.81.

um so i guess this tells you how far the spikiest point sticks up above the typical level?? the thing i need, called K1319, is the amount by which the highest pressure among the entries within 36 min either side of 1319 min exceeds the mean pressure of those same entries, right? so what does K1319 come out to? 28.2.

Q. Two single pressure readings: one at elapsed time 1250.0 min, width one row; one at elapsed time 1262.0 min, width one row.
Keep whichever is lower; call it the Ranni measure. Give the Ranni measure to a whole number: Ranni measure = 199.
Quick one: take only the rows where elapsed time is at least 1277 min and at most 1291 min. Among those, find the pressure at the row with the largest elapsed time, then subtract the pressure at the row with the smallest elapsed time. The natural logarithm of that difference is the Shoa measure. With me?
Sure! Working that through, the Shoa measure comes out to 1.2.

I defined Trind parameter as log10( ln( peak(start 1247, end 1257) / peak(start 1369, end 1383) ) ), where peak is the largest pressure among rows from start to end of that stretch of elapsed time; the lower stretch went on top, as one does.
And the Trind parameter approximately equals -1.3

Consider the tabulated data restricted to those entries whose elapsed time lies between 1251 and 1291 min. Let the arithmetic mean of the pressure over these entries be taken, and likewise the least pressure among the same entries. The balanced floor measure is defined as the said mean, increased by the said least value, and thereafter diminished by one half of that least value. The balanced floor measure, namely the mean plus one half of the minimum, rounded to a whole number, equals 293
